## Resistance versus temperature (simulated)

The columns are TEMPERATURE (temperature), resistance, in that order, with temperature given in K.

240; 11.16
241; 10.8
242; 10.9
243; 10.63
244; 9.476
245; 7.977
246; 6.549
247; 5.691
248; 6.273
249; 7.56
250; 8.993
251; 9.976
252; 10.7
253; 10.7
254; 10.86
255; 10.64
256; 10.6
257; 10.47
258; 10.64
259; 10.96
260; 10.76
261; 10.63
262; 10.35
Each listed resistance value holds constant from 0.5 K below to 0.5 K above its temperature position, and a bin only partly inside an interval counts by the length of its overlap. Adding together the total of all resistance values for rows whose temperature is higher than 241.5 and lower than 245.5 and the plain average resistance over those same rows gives 48.7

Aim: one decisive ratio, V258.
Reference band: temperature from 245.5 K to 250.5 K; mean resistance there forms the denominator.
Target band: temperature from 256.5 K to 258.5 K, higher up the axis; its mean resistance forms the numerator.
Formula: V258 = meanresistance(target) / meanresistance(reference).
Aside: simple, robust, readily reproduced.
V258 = 1.5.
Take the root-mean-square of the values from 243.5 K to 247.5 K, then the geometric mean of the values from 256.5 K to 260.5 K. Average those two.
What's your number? 9.1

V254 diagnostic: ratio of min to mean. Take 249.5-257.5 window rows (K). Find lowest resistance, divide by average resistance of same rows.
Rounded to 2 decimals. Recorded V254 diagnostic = 0.87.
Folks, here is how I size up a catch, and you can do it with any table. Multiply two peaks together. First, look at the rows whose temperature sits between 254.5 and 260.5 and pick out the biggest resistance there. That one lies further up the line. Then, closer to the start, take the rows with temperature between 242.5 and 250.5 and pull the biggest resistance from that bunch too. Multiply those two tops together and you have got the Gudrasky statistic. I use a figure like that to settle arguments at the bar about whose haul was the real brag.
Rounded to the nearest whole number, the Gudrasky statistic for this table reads 117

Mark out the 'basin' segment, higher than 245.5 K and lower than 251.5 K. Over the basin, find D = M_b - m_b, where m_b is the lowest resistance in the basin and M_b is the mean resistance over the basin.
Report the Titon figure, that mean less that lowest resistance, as 1.8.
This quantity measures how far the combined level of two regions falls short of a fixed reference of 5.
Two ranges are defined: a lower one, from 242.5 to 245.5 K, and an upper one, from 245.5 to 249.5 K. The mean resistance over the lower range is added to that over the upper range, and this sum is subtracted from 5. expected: -11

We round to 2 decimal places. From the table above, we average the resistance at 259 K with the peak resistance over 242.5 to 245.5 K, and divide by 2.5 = 4.32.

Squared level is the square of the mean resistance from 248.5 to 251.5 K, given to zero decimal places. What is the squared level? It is 78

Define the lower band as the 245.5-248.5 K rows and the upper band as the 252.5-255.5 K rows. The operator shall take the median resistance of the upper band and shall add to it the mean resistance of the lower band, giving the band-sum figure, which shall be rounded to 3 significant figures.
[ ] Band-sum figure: 16.9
